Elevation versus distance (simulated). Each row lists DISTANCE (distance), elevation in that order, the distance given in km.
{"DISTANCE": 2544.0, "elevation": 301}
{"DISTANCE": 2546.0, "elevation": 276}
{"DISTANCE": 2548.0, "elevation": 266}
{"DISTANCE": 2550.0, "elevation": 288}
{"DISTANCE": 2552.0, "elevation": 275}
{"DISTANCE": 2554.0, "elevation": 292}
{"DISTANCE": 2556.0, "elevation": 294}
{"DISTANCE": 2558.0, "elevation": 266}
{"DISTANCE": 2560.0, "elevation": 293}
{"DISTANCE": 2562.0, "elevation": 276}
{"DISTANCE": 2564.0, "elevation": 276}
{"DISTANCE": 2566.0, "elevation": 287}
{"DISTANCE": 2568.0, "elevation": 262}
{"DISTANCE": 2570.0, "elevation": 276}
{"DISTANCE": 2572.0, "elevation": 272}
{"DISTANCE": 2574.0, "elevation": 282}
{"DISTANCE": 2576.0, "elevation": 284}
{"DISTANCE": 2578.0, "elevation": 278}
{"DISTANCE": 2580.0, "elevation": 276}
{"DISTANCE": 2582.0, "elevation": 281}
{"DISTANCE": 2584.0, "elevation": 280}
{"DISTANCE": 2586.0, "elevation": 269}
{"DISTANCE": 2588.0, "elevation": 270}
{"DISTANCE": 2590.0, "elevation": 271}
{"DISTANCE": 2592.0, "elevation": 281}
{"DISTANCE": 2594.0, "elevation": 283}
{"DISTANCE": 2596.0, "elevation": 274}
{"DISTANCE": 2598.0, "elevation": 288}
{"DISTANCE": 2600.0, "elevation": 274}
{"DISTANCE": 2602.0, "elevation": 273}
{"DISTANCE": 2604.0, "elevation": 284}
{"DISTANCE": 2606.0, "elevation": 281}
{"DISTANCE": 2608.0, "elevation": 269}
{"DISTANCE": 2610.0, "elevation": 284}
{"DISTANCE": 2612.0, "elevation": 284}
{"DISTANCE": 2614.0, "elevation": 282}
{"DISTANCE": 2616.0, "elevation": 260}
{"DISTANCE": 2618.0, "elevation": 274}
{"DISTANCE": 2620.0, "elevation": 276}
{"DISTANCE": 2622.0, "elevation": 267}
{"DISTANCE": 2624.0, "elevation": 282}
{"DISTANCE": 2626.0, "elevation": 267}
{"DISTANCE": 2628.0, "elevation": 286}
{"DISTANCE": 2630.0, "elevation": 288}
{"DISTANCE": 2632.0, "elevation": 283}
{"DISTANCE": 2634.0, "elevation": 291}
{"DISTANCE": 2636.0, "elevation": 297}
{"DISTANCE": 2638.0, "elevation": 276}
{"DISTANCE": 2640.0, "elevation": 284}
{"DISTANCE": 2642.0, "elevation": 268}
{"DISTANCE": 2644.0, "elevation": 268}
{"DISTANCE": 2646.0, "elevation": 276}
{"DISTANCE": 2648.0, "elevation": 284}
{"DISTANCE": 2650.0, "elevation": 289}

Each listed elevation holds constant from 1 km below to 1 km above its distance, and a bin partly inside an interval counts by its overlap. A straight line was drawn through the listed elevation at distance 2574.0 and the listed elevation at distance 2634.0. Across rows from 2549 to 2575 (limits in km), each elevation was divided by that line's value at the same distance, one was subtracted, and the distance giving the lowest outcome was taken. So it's 2568.0 km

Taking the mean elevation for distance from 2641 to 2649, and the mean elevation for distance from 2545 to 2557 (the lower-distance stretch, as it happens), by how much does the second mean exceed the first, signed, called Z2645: 8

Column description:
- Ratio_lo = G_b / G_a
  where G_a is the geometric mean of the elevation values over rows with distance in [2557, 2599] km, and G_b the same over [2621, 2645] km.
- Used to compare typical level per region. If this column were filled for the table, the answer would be 1.01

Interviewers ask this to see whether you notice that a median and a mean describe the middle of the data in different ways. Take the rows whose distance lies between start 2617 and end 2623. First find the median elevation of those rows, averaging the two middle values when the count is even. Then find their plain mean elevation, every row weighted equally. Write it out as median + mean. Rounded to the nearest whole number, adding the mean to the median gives 546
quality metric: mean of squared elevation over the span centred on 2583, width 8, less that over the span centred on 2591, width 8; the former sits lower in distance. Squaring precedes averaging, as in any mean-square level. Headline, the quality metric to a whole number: 127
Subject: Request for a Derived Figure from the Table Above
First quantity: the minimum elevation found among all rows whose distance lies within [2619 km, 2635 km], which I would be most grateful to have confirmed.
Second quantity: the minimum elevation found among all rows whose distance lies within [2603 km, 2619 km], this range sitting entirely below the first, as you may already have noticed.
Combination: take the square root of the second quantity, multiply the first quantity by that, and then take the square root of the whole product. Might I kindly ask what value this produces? 65.61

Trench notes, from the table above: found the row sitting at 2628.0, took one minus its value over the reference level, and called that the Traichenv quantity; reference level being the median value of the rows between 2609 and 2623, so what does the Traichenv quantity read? -0.036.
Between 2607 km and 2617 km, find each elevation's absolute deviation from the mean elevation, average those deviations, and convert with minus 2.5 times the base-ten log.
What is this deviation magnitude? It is -2.39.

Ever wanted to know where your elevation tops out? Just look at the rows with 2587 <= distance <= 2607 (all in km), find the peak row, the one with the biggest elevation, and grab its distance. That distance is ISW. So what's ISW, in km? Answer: 2598.0 km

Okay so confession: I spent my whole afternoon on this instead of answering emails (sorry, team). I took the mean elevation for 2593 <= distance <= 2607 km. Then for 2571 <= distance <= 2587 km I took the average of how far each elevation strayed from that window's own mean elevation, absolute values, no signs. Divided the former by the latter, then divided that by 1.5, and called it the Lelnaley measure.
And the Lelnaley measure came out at 46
